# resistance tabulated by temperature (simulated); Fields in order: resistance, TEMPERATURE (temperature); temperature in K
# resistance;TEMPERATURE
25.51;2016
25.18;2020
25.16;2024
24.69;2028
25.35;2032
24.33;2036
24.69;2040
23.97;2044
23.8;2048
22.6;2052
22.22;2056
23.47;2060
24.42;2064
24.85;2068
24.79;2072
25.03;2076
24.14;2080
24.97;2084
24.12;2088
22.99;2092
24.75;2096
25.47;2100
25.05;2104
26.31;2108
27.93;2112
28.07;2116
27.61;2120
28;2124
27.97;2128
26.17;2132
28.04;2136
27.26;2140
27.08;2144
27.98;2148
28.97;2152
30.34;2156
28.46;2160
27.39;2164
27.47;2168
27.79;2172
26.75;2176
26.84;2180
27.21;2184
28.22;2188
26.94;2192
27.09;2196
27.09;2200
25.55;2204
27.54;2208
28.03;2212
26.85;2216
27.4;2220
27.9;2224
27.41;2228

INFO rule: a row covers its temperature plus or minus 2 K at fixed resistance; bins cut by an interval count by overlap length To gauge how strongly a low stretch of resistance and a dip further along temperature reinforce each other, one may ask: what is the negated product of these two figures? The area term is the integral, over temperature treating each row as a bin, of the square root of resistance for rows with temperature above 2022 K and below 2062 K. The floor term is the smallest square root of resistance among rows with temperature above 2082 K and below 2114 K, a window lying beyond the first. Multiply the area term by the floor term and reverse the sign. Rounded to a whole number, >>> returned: -940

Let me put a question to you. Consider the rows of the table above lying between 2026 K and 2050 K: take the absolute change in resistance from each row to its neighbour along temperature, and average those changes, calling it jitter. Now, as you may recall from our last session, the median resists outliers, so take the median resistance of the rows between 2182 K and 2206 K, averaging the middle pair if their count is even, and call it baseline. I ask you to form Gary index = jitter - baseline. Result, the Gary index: -26.5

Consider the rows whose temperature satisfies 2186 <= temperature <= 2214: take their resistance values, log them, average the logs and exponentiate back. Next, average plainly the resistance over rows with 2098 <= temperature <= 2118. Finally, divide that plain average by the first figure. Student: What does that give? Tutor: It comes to 0.98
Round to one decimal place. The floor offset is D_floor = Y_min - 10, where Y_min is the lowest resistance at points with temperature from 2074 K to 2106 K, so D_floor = 13.0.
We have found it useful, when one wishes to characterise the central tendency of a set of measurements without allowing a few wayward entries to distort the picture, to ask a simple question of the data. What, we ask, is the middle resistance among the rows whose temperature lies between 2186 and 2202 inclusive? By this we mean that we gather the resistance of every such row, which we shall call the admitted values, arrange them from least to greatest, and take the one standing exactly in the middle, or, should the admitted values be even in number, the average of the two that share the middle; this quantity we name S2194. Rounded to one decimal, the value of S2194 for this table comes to 27.1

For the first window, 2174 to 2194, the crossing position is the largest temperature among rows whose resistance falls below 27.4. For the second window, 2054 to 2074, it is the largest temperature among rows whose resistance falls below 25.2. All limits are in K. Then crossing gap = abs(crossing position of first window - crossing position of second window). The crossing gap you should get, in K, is 120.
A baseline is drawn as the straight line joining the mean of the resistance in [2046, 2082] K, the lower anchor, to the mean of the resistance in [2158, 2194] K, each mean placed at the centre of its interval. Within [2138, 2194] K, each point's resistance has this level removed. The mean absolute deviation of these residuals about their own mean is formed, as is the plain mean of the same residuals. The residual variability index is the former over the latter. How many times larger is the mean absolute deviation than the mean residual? 1.5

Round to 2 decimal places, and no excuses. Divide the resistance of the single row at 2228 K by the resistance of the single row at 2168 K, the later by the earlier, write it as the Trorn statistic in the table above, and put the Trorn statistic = 1.00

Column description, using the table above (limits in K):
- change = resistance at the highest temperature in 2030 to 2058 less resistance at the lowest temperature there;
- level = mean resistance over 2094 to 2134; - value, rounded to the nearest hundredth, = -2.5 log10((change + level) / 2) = -2.68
